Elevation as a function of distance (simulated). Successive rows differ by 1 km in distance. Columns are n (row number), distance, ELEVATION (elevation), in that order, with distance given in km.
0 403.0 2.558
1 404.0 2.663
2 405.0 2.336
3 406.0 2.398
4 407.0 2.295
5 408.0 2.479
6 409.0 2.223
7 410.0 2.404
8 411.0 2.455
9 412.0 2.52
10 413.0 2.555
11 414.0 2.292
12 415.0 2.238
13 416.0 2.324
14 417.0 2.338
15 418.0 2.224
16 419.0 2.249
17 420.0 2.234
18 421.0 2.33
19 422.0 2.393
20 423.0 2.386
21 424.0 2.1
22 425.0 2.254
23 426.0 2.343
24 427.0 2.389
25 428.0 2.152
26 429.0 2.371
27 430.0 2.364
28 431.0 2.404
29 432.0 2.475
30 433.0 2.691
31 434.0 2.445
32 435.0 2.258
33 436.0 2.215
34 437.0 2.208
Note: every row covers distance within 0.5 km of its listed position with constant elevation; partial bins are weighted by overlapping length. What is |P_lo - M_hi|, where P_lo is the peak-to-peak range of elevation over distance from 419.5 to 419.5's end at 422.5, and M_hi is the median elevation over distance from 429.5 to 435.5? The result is 2.27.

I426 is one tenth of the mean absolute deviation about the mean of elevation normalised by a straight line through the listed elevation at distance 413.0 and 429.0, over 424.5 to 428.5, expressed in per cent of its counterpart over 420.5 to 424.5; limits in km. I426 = 9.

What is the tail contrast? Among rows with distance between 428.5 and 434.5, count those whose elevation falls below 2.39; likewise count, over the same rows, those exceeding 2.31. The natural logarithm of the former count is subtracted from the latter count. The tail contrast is 5.3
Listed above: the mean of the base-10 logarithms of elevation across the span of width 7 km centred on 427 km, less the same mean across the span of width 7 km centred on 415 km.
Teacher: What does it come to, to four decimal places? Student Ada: -0.0138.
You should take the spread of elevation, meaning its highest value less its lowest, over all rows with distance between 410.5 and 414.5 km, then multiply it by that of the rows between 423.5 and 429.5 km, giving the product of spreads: 0.076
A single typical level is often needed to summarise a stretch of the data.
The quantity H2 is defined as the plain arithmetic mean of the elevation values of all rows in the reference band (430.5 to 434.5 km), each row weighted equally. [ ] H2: 2.50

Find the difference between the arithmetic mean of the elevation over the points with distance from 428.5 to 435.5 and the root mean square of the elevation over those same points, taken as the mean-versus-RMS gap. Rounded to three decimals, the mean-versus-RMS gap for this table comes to -0.003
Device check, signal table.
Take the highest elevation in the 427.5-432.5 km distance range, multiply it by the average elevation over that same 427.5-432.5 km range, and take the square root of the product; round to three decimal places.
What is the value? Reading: 2.413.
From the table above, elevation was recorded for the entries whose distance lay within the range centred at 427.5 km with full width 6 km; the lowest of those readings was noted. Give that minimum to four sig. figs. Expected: 2.152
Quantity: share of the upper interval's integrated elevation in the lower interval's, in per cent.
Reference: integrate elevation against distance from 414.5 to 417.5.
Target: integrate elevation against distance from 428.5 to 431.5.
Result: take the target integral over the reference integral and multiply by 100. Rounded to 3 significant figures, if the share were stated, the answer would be 103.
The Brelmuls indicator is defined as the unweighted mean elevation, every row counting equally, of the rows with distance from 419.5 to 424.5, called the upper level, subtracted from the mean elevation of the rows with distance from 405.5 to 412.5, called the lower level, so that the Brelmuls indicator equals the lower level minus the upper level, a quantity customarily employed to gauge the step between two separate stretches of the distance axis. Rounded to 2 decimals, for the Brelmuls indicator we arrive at 0.11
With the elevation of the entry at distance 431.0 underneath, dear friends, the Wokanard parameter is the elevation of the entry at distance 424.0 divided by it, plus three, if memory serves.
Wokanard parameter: 3.87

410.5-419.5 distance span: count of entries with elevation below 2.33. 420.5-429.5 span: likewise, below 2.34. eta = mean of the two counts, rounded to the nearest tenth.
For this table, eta 4.5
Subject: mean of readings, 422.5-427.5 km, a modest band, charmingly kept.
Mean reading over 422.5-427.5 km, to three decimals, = 2.294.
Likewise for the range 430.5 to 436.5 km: 2.415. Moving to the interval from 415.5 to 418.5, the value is 2.295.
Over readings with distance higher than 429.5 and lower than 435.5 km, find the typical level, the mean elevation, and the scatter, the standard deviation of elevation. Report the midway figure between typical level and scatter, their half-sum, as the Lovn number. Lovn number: 1.29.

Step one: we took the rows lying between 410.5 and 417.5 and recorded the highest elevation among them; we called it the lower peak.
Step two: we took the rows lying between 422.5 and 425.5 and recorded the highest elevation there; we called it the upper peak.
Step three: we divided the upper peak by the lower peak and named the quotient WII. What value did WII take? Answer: 0.93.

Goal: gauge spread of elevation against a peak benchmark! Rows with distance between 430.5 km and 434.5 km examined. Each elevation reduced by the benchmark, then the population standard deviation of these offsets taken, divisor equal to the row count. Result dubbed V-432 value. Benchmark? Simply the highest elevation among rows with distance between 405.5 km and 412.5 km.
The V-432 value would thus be 0.111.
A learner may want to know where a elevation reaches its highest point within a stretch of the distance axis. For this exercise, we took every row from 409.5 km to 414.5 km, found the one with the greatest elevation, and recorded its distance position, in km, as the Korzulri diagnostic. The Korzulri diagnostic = 413.0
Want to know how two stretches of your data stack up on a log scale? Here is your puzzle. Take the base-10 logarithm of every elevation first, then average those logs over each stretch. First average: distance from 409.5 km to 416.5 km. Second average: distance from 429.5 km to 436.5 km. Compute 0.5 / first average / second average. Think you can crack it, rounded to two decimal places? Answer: 3.46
